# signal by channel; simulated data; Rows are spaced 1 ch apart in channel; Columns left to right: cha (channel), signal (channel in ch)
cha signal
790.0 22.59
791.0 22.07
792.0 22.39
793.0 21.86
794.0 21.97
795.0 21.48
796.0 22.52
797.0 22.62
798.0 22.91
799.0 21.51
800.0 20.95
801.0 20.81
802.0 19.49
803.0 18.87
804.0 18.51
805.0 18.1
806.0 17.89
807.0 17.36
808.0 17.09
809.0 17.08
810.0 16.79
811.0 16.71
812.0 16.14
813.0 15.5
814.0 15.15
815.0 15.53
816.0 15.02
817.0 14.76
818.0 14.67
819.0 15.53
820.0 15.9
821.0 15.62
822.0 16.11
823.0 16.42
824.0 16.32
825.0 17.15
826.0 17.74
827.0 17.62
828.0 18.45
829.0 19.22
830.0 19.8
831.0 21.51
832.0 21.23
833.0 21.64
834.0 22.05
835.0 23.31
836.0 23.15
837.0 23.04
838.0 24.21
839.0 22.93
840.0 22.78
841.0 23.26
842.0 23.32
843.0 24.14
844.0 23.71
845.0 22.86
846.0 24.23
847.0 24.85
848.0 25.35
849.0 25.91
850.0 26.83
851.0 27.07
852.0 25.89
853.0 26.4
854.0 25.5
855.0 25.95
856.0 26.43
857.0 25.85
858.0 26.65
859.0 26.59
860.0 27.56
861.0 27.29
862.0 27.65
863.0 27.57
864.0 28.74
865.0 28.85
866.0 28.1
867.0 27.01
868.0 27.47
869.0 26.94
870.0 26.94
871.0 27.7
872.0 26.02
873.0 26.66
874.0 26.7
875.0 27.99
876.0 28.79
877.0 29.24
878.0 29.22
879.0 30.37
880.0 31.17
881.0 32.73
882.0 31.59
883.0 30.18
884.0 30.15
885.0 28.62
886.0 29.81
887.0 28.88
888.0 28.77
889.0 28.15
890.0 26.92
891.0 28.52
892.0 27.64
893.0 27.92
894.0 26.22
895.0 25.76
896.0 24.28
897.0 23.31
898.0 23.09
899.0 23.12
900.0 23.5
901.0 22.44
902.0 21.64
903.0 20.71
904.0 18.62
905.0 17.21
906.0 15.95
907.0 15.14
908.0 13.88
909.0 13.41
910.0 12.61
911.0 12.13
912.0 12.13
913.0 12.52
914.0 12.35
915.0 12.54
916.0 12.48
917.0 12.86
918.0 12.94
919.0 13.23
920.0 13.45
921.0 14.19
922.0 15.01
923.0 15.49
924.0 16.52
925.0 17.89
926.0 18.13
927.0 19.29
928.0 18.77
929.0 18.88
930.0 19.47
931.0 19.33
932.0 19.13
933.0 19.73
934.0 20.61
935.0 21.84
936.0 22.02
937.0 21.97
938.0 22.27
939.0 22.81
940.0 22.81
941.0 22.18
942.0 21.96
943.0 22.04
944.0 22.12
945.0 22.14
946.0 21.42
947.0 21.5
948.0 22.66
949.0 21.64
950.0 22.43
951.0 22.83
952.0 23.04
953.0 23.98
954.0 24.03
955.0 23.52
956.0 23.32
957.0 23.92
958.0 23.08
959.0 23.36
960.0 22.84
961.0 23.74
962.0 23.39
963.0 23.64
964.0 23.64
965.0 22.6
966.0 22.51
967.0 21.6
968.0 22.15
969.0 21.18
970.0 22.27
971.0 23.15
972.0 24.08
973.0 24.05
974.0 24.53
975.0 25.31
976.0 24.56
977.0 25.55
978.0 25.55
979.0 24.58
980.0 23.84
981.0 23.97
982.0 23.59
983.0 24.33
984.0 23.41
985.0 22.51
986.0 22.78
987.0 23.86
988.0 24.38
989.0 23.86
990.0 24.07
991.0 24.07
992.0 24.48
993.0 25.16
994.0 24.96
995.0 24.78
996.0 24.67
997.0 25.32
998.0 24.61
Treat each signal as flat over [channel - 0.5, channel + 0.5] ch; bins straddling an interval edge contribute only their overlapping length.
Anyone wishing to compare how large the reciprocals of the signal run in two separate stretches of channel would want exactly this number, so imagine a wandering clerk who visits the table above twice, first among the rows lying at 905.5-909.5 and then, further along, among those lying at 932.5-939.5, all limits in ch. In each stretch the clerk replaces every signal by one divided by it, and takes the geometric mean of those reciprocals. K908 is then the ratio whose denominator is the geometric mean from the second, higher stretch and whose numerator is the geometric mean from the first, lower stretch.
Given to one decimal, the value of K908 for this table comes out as 1.5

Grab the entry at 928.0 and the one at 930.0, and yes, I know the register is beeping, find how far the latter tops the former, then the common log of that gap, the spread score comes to -0.2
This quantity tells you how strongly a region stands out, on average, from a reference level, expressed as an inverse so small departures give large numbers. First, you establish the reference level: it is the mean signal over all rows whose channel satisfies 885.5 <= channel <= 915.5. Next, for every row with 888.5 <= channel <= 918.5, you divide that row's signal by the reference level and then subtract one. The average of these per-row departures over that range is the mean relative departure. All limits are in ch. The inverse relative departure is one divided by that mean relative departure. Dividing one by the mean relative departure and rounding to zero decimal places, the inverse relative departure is -13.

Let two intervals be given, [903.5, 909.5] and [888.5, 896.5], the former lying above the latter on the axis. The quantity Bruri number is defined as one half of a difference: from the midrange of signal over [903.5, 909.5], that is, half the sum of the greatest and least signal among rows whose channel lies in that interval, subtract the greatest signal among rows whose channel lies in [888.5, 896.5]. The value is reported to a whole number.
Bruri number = -6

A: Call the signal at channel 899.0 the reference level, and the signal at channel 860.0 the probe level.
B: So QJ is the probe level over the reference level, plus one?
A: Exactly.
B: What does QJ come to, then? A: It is 2.2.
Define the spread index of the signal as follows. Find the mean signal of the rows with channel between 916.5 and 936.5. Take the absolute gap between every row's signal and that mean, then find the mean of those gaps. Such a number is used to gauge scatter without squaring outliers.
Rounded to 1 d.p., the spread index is 2.6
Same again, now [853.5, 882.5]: 1.4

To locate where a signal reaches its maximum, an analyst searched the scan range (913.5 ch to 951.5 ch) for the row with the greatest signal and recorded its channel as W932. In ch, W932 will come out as 951.0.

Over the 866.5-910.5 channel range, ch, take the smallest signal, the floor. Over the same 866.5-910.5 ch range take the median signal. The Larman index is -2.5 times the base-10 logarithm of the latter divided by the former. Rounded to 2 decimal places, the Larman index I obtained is -0.82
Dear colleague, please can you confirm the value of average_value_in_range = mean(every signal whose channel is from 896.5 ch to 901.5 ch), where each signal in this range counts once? 23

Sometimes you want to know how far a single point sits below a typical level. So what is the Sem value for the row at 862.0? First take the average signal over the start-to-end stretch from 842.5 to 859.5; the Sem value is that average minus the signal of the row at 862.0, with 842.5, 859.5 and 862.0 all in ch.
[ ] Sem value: -2.1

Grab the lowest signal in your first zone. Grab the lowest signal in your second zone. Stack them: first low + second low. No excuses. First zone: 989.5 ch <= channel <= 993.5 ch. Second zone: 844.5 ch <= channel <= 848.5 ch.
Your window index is 46.9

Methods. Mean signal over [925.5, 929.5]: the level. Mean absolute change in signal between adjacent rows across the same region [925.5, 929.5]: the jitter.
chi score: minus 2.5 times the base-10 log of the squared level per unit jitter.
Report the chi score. -6.93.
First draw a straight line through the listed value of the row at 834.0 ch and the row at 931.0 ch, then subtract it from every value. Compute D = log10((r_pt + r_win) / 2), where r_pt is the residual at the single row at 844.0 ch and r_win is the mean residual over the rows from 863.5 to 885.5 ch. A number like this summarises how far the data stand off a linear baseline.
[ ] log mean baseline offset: 0.69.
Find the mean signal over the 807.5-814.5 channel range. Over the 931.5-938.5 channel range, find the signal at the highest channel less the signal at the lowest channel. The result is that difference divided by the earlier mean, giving 0.19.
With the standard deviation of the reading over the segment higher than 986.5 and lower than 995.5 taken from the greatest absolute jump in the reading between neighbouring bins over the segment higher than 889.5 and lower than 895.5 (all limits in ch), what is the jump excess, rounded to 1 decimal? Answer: 1.2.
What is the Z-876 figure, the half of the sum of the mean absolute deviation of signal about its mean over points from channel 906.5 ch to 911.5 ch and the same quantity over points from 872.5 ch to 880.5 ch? 1.05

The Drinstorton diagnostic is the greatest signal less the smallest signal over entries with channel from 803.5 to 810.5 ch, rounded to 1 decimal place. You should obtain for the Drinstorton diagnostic 1.7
